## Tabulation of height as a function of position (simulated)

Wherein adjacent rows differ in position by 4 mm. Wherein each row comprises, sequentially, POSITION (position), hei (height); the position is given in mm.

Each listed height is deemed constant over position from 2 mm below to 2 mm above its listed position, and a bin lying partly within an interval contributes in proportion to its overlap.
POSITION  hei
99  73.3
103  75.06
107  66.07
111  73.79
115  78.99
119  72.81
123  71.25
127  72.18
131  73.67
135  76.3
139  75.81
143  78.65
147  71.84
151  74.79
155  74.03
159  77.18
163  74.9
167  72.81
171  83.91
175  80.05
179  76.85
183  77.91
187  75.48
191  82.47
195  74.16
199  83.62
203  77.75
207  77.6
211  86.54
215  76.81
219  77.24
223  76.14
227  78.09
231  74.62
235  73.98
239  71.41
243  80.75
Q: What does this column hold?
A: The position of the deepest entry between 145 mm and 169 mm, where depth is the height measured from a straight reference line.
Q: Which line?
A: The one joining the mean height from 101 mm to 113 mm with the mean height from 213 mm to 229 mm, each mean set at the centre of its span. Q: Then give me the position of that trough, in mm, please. 147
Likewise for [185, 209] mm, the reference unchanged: 195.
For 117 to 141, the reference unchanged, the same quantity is 123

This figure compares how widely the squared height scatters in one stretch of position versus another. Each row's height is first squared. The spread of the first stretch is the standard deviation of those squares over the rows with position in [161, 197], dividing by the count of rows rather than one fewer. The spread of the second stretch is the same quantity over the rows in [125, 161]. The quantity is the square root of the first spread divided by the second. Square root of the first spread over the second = 1.33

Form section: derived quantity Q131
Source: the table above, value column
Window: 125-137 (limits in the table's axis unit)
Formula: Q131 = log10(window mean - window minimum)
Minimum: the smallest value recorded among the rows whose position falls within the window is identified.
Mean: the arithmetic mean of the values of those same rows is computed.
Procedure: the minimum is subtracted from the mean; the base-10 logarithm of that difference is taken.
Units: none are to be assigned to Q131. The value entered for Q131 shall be 0.3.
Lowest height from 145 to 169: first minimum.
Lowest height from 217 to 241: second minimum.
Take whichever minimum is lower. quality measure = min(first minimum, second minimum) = 71.4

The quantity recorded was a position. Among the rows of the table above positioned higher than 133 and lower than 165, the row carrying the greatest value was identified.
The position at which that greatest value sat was 143 mm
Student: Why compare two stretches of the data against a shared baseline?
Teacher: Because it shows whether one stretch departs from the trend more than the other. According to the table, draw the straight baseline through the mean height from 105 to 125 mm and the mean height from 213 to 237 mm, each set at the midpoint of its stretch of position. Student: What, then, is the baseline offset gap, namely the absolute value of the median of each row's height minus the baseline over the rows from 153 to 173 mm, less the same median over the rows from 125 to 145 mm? 1.7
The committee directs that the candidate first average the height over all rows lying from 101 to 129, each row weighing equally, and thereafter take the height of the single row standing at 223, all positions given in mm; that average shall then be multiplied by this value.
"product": 5549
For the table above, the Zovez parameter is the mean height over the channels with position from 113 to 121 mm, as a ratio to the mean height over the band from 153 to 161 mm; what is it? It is 1.00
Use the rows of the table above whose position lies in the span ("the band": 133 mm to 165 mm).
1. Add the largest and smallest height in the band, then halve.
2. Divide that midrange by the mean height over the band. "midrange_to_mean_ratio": 1.00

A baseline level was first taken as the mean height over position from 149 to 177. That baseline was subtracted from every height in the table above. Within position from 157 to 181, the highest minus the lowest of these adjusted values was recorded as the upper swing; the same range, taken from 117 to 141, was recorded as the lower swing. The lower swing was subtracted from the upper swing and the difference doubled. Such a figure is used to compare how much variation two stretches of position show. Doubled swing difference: 12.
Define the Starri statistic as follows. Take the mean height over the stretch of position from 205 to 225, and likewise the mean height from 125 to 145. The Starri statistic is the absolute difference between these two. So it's 3.5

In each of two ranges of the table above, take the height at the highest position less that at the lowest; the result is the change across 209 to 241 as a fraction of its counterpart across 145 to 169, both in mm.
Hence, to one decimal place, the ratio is -15.6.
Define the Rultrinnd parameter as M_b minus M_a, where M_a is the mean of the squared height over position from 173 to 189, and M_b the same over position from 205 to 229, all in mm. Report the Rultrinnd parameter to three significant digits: 192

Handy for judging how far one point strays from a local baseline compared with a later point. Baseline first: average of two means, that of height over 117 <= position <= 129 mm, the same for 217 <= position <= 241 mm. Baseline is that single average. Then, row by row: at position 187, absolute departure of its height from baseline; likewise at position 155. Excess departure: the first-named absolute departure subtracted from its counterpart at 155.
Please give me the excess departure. -1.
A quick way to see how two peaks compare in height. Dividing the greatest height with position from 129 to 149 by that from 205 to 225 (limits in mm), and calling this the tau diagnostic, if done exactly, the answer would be 0.91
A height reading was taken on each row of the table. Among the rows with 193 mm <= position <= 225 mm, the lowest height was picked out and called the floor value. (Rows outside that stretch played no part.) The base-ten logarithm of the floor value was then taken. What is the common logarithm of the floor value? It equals 1.87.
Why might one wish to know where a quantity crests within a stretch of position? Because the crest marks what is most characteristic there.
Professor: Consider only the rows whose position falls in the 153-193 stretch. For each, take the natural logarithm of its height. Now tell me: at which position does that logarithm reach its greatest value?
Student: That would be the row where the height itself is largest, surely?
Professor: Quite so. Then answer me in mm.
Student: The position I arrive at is 171 mm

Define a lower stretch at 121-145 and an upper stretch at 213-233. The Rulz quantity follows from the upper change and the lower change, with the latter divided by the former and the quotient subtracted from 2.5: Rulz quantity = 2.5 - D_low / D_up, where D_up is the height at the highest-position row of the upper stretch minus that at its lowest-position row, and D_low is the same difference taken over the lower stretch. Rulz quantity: 5.9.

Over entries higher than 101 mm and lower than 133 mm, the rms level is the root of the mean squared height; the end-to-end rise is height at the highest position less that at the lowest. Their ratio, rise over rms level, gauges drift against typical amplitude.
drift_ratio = -0.02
